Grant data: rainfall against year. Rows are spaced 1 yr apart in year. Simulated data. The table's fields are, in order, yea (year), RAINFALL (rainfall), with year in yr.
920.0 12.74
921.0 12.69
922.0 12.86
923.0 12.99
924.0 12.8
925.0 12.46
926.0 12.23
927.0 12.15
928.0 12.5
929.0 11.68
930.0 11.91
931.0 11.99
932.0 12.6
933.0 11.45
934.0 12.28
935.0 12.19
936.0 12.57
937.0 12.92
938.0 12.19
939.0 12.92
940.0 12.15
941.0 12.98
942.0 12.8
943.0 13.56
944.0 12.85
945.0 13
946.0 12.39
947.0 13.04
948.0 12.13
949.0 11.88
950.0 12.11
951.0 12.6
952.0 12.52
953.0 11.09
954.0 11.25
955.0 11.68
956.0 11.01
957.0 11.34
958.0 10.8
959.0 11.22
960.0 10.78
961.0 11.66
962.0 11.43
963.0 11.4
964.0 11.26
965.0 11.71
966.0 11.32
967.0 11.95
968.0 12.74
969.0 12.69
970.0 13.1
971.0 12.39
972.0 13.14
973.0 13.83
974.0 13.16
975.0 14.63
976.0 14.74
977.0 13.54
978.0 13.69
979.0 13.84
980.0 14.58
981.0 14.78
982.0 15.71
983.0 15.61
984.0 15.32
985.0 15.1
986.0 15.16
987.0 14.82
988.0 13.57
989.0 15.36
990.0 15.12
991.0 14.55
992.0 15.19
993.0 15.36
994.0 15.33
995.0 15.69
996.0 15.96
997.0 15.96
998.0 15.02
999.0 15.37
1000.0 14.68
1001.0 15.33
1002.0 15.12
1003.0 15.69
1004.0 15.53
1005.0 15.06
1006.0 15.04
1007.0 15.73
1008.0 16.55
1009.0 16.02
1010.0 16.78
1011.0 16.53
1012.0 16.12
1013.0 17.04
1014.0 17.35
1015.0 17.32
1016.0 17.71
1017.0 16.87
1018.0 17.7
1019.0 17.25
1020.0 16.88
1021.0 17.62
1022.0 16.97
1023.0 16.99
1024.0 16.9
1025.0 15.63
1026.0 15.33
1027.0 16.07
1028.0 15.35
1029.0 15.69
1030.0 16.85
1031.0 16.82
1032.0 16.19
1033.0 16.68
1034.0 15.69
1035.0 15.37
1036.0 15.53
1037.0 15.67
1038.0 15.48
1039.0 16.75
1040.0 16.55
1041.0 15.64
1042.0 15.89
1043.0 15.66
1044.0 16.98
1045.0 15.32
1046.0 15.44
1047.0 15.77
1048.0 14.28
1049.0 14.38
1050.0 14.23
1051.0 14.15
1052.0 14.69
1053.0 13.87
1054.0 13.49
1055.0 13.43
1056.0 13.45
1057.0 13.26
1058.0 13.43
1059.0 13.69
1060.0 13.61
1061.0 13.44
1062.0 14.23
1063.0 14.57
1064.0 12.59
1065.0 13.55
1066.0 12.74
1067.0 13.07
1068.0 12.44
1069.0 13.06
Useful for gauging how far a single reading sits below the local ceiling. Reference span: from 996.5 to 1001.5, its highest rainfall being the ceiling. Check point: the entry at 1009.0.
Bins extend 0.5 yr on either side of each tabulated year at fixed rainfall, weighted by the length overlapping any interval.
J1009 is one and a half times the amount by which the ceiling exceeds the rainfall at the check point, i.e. 0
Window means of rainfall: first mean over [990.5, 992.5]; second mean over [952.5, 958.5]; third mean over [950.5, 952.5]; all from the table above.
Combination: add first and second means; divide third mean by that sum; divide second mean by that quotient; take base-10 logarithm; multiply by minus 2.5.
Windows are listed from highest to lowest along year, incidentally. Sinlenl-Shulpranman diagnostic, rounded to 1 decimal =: -3.4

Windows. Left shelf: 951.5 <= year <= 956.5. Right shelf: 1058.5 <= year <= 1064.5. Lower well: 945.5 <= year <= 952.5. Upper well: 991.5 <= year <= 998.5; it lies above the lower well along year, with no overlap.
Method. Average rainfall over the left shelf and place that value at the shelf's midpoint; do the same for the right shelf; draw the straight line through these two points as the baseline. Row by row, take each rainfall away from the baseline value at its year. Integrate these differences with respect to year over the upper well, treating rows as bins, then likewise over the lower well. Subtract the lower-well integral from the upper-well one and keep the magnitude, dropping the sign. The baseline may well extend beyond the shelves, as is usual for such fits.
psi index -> 15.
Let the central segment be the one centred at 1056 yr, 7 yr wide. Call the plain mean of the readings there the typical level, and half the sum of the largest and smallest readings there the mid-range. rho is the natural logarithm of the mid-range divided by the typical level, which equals 0.004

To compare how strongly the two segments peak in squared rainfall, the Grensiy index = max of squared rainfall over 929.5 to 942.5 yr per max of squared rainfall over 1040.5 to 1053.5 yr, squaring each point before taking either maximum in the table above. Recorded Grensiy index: 0.58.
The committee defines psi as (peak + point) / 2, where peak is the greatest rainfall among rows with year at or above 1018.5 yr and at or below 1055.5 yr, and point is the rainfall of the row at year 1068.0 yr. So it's 15.03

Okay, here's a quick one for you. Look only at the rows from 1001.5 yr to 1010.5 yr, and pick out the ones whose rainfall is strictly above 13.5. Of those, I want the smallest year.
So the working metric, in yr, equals 1002.0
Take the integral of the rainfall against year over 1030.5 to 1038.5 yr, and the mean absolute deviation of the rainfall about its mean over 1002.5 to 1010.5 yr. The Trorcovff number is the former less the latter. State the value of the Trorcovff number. 127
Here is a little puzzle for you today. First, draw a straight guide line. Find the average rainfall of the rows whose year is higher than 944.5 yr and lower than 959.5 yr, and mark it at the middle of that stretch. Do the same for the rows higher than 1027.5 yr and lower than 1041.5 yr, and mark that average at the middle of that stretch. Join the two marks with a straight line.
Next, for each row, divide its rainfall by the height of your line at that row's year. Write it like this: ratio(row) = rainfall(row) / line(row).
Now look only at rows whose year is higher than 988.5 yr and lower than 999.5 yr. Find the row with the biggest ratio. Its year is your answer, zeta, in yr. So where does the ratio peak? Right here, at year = 996.0 yr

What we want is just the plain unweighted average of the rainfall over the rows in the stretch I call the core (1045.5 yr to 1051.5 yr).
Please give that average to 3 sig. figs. 14.7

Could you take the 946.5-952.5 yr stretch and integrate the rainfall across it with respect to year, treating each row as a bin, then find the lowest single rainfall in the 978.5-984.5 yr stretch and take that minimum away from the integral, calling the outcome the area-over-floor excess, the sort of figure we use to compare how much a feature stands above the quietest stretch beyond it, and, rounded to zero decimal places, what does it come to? 60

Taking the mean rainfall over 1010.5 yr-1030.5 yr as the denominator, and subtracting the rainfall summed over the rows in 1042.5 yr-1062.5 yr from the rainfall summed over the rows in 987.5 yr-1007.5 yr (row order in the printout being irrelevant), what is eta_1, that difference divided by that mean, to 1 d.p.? 1.1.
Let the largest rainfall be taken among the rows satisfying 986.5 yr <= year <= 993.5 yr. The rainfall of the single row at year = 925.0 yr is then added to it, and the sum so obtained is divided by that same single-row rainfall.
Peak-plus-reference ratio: 2.23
